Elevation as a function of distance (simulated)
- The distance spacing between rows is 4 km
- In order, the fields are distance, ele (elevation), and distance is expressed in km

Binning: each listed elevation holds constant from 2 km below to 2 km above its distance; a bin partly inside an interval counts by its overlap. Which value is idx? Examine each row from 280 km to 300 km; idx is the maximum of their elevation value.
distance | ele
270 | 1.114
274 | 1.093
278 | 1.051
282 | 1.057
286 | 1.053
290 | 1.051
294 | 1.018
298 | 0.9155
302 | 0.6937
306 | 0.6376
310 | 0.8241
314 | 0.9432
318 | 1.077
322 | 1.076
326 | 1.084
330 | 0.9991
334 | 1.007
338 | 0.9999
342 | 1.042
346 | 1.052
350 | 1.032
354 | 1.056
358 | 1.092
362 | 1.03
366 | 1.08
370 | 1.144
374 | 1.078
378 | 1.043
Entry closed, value 1.057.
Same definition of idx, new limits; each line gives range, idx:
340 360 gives 1.092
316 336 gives 1.084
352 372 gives 1.144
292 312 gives 1.018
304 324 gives 1.077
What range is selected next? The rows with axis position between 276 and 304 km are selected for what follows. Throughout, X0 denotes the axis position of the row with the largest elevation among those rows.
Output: 282 km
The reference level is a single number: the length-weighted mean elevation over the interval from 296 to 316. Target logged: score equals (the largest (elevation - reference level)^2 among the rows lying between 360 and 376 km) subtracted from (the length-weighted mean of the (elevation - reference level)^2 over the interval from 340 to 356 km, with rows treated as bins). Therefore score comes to -0.06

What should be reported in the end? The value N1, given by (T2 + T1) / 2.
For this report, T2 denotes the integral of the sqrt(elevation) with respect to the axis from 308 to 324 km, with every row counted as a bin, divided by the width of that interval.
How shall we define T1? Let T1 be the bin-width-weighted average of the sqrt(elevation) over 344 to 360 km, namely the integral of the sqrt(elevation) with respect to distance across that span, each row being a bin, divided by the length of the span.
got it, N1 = 1.01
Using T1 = 1.03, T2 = 0.99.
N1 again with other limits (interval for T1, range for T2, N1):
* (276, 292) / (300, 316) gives 0.95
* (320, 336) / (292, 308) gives 0.96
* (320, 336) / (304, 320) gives 0.97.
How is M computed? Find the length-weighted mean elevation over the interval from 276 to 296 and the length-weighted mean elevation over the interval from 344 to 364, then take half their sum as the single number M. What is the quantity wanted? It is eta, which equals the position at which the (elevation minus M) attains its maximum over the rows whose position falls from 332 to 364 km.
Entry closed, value 358 km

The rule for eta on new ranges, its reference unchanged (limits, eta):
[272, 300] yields 274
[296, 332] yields 326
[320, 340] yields 326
